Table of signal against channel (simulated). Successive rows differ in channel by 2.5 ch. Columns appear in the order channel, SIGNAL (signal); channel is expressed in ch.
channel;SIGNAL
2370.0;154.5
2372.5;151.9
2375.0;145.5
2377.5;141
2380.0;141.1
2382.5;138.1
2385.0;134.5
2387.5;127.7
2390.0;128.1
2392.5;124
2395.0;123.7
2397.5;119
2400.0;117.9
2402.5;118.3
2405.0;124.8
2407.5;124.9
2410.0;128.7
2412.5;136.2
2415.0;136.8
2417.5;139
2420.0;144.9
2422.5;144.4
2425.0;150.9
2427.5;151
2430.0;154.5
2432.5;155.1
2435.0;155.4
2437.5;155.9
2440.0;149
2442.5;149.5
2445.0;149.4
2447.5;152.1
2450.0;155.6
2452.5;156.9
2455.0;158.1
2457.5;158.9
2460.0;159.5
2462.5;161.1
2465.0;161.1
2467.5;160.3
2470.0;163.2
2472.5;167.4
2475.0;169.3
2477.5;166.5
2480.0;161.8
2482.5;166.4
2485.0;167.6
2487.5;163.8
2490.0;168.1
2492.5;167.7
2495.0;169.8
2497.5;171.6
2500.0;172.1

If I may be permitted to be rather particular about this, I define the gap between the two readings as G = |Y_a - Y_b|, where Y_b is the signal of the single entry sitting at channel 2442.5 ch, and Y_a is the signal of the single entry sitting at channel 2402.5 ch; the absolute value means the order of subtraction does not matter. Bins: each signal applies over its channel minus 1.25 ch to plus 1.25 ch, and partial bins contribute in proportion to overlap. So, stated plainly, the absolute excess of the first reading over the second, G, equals 31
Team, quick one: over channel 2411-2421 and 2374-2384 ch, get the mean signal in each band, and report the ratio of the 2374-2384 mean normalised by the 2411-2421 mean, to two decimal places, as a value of 1.02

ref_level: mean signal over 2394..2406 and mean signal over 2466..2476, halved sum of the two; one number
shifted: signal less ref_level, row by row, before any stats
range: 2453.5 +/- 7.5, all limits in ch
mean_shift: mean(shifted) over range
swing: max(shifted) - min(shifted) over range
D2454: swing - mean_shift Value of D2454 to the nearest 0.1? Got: -6.6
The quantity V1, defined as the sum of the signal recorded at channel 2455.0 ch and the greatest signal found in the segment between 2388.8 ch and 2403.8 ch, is 286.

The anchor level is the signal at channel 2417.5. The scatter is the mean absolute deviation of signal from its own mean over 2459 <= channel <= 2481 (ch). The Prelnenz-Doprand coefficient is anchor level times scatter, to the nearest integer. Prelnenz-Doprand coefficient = 406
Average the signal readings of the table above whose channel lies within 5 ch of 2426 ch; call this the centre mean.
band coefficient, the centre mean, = 150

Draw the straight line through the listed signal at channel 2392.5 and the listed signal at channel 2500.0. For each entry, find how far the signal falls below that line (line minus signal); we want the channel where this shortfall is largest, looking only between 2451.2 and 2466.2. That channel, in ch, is 2465.0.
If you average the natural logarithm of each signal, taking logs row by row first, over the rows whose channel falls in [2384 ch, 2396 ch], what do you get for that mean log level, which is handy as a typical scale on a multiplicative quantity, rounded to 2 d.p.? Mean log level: 4.85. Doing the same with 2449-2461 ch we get 5.06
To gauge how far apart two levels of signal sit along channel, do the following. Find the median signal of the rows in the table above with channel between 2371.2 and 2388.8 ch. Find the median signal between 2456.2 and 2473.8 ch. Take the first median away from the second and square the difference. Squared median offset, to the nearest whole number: 404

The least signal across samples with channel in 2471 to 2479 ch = 166.5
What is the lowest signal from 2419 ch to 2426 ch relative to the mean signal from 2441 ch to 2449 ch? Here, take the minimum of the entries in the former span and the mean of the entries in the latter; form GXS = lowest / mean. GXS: 0.96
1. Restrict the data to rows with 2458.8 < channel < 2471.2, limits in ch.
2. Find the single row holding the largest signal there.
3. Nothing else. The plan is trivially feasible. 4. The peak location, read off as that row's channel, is 2470.0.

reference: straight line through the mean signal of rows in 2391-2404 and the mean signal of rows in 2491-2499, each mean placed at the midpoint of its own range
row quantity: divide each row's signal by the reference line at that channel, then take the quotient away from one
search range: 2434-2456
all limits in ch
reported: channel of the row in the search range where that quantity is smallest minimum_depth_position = 2435.0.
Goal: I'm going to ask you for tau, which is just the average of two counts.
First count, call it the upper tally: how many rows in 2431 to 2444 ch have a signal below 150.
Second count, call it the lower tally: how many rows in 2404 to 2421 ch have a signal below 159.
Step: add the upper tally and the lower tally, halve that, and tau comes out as 4.5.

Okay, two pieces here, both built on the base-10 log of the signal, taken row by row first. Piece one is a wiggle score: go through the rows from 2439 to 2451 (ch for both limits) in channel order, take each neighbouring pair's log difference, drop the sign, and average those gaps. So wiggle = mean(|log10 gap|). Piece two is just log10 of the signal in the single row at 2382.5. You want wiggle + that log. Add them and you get 2.15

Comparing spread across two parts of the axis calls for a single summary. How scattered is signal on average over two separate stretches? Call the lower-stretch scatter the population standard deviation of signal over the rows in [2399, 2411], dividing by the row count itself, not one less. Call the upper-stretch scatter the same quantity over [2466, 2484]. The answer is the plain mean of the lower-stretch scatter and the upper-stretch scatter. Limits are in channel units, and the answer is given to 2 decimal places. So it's 3.60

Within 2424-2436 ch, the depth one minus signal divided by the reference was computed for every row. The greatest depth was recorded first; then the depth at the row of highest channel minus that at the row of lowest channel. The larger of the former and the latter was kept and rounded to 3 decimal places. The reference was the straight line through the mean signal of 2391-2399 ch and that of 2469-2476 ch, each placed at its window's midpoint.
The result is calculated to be 0.012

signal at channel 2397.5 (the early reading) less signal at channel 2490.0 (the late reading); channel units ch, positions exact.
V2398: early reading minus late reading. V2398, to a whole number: -49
